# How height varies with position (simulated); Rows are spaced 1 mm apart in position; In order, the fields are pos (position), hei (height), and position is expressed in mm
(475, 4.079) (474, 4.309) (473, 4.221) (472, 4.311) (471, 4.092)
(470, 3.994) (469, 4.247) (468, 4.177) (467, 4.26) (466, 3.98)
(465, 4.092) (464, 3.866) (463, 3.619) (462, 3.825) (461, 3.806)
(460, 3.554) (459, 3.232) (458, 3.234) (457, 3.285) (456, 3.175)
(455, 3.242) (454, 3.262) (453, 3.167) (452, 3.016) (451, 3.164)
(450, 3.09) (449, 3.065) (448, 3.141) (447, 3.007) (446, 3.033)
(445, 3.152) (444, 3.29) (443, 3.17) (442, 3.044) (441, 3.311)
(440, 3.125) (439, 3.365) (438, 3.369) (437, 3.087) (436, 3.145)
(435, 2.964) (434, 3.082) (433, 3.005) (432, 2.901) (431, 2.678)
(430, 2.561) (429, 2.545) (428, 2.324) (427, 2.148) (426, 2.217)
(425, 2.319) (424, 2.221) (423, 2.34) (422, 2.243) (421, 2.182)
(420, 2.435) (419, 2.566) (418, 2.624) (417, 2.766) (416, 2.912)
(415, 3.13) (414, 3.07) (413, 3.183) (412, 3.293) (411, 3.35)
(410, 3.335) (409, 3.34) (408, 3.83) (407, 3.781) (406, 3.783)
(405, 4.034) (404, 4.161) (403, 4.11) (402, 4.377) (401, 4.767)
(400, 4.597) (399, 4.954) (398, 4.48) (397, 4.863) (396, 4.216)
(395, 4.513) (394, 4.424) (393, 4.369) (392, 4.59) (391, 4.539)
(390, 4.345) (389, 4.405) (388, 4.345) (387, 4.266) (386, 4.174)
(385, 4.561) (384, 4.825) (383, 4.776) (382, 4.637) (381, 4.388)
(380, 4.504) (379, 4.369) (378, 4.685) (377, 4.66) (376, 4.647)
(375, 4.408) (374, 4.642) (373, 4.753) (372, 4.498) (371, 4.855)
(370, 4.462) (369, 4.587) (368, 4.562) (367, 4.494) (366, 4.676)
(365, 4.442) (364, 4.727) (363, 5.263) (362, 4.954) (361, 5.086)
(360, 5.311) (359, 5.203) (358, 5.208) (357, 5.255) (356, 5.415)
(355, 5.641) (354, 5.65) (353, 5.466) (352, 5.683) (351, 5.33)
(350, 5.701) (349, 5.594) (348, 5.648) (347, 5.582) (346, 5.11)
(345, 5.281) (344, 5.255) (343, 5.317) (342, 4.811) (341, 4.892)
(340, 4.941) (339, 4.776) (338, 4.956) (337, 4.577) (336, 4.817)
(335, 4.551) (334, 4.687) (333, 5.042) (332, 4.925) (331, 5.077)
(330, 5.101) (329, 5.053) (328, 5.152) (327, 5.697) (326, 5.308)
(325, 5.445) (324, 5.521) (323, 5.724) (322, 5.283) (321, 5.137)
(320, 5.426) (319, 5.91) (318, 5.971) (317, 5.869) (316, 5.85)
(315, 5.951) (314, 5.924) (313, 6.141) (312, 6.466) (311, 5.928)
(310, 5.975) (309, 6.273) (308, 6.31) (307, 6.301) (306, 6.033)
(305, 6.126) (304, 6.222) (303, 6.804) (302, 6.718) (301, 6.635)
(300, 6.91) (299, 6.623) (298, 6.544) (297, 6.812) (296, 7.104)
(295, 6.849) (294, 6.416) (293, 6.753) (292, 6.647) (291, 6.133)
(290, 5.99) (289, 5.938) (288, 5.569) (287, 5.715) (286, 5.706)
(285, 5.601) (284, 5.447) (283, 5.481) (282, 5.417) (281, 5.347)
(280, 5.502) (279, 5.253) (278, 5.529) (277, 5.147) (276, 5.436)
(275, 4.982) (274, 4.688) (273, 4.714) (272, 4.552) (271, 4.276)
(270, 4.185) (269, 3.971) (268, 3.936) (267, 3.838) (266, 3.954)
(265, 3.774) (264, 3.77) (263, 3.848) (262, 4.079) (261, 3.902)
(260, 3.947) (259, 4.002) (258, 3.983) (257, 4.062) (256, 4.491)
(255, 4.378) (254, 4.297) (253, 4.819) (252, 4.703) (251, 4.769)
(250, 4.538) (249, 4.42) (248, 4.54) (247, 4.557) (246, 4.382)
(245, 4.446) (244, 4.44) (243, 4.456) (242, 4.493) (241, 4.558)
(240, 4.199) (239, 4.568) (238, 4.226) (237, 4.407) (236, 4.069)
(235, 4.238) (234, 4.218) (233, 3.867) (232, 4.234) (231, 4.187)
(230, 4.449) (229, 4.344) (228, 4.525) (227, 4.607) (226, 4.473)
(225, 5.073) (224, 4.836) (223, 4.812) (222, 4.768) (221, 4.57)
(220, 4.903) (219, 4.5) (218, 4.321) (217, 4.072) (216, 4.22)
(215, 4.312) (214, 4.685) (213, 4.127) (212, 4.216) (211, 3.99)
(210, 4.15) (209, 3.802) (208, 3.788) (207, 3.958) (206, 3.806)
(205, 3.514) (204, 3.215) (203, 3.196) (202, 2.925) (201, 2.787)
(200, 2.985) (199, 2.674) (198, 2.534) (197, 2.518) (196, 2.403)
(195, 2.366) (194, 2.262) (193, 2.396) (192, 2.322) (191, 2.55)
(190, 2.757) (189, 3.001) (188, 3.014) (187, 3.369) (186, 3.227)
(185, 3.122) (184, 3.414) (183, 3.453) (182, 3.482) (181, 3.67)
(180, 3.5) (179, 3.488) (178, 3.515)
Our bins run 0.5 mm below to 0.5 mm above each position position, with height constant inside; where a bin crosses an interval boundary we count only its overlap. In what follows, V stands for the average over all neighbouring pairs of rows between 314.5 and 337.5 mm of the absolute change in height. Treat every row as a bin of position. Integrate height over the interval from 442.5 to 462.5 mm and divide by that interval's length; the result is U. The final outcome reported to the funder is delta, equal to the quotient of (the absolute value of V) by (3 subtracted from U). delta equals 0.82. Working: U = 3.2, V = 0.20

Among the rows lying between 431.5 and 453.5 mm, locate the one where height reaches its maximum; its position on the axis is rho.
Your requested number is 438 mm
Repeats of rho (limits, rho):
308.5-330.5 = 312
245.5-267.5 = 253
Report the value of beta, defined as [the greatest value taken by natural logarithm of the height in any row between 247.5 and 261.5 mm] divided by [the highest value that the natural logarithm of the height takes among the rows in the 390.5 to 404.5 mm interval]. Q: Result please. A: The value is 0.98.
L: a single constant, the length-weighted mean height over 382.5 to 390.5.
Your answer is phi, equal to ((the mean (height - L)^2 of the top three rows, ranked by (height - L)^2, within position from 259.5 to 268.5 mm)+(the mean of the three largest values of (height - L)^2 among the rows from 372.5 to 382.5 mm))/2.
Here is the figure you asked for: 0.3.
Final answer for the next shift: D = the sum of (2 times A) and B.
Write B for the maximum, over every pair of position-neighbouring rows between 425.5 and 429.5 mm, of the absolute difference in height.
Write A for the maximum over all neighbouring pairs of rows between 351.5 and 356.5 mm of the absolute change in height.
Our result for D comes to 0.67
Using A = 0.226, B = 0.22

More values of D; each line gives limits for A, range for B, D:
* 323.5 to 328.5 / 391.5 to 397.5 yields 1.74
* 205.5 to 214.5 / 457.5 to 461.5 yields 1.44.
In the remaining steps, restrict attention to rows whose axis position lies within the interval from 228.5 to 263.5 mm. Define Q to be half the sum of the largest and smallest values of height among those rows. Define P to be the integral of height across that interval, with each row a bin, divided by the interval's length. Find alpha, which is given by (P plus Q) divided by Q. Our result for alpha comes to 2.00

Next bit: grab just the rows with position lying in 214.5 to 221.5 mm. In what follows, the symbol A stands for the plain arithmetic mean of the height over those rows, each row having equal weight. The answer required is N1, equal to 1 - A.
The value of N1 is -3.4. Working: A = 4.41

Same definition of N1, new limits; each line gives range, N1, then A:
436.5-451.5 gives -2.2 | 3.16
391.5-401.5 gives -3.6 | 4.58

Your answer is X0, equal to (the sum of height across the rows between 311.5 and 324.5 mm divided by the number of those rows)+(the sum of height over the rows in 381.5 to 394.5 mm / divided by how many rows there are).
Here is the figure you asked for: 10.3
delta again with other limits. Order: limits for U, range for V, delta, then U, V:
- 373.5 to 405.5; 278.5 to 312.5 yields 0.13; 4.5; 0.20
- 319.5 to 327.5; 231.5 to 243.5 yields 0.10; 5.4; 0.24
